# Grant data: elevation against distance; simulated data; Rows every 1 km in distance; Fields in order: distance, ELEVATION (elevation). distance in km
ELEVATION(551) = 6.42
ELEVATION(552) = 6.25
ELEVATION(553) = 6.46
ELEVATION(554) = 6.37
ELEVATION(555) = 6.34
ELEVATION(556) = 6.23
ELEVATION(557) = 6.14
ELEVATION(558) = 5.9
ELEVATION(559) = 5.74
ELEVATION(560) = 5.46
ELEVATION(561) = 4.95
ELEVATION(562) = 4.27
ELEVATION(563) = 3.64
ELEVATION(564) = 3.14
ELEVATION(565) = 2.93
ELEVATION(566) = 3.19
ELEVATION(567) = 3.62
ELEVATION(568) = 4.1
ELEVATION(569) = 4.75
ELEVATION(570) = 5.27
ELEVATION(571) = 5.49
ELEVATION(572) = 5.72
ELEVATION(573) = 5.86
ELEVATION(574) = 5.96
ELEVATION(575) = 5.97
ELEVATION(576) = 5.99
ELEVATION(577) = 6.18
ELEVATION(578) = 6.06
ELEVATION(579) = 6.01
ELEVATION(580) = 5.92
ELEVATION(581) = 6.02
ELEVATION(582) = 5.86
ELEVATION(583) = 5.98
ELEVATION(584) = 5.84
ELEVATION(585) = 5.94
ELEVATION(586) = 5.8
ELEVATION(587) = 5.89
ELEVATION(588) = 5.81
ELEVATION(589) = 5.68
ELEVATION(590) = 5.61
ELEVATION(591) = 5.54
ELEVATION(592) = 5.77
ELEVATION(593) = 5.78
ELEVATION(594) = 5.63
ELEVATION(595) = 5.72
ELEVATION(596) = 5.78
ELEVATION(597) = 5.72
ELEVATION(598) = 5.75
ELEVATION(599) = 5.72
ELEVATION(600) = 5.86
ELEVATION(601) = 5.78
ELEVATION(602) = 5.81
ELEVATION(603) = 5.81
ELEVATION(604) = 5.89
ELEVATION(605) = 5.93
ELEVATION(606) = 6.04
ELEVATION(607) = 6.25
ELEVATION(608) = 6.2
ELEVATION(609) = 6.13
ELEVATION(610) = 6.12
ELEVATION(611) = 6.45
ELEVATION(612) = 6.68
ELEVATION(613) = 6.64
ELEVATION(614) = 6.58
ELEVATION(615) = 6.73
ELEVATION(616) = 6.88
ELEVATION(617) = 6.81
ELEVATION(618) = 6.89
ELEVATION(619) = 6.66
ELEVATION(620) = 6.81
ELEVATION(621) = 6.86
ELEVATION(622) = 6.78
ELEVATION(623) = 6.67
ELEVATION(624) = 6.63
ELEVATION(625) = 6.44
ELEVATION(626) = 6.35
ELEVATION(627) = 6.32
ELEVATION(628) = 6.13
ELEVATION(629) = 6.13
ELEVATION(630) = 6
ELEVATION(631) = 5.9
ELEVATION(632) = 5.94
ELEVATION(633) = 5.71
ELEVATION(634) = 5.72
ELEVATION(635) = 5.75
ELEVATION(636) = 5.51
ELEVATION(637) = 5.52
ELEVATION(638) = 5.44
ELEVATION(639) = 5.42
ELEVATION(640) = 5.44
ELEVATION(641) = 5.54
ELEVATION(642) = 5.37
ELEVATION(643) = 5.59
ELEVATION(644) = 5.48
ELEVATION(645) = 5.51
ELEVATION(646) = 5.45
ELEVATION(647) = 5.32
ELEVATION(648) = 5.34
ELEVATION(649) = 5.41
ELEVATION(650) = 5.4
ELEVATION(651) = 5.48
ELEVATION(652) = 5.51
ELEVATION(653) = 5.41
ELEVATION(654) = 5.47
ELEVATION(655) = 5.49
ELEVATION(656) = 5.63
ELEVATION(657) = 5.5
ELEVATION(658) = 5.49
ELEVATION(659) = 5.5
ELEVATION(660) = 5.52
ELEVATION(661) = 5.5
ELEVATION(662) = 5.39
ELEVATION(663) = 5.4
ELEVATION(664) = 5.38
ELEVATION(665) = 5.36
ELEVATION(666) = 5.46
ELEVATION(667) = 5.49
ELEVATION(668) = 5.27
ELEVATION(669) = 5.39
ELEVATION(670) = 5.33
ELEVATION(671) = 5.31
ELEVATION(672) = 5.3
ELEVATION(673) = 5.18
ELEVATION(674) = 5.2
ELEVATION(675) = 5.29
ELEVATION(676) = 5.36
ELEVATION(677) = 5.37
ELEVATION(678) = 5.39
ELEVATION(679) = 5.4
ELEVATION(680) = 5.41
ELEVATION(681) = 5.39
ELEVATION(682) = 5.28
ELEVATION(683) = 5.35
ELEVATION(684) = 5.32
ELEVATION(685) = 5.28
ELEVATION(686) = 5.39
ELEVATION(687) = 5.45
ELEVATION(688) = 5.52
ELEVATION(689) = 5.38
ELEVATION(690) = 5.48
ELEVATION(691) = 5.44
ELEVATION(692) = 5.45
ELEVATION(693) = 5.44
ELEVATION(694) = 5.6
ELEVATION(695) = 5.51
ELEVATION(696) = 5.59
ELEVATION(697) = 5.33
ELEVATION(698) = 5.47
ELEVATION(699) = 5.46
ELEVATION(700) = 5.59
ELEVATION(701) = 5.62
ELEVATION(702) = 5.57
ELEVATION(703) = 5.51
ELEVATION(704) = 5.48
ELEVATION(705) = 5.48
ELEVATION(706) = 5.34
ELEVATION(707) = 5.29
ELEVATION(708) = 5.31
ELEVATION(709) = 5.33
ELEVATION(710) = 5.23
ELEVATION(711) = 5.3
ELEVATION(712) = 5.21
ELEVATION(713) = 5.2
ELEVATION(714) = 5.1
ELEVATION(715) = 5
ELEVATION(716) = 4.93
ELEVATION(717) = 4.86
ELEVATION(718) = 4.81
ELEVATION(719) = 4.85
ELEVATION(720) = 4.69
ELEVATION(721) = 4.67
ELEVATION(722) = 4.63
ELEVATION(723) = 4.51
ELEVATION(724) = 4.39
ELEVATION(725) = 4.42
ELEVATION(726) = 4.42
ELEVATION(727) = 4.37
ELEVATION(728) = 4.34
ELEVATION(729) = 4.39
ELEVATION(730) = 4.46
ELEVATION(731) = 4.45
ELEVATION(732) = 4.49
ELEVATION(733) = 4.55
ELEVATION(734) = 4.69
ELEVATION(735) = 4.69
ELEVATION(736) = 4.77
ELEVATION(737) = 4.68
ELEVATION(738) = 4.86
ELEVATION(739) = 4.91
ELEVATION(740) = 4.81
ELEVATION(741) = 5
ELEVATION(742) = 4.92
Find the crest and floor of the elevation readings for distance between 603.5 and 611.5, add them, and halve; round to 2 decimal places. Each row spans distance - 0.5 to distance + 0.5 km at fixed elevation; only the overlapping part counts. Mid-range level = 6.17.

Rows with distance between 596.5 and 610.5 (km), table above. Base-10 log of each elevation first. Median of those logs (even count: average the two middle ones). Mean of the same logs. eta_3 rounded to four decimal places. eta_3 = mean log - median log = 0.0038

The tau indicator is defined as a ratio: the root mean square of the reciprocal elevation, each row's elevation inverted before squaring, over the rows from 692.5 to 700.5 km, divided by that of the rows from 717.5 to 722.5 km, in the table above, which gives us 0.86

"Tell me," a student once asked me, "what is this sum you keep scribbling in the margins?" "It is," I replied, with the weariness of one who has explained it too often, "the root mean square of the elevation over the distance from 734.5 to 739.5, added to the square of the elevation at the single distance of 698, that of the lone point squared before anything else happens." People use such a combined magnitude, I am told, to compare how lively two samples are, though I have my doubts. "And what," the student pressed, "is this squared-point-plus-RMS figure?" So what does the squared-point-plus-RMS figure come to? 35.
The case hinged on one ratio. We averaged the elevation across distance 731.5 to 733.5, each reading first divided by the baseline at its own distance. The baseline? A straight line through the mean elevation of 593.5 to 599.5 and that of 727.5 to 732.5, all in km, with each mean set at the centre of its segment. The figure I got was 1.03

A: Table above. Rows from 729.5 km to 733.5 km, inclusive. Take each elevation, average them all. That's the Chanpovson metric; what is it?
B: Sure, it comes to 4.49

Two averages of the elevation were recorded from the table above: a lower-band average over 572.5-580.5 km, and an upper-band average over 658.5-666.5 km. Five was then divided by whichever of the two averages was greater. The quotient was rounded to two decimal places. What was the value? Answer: 0.83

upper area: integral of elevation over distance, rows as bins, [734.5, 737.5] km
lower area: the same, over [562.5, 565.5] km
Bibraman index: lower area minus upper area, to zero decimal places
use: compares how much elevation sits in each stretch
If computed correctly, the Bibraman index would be -4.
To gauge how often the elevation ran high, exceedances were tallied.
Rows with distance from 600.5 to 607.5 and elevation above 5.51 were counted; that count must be 7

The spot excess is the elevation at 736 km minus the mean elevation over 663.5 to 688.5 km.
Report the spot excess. -0.58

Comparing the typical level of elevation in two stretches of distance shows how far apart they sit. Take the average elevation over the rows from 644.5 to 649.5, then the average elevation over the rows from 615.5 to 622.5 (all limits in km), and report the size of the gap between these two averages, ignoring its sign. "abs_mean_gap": 1.4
